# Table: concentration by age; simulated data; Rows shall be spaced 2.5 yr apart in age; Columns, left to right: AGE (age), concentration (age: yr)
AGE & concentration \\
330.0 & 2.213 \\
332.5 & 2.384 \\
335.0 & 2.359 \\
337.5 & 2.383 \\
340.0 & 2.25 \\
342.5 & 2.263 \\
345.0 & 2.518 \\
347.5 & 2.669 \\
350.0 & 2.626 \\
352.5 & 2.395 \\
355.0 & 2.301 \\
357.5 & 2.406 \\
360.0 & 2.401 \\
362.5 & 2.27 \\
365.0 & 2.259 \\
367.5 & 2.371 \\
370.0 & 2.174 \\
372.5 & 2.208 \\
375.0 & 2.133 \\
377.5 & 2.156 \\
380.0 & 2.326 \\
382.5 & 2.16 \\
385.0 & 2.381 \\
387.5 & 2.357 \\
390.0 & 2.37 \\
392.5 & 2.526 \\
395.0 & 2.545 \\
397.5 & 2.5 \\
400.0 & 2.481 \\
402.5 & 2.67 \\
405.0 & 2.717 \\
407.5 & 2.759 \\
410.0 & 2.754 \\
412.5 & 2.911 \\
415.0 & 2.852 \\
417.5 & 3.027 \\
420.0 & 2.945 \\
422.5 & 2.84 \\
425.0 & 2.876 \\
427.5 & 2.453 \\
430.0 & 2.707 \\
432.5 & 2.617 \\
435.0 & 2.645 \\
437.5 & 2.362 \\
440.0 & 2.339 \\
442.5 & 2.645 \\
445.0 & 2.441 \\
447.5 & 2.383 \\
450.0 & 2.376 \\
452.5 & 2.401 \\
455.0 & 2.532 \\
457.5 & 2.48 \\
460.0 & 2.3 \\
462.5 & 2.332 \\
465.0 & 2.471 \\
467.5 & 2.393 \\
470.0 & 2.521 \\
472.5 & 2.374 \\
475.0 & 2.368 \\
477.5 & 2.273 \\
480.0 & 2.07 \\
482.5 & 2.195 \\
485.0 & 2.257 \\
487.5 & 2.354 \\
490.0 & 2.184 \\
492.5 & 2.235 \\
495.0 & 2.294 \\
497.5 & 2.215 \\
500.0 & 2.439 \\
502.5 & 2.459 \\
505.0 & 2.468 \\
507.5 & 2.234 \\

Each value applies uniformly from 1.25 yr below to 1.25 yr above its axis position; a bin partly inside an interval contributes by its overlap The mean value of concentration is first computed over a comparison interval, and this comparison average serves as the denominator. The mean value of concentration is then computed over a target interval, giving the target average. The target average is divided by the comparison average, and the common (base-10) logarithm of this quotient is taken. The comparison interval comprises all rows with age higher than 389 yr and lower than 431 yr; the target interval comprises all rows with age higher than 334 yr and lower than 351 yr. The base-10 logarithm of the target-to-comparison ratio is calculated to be -0.045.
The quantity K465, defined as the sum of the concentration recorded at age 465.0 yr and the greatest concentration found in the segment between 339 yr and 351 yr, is 5.14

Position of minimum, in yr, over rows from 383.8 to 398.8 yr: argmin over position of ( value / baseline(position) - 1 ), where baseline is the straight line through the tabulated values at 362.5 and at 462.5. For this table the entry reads 387.5 yr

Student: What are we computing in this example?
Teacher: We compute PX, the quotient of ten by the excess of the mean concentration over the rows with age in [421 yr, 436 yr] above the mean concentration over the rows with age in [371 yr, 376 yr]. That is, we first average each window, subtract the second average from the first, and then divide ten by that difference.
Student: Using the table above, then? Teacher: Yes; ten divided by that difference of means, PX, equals 19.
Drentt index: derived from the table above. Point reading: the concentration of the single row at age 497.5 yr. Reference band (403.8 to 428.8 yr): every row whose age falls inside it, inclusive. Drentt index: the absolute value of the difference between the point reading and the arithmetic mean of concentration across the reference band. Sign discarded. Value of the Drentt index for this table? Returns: 0.60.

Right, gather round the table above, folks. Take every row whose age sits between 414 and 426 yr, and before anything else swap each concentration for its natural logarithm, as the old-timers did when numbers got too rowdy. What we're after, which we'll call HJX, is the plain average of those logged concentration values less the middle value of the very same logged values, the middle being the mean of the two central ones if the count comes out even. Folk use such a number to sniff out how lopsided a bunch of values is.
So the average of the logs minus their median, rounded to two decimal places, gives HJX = 0.01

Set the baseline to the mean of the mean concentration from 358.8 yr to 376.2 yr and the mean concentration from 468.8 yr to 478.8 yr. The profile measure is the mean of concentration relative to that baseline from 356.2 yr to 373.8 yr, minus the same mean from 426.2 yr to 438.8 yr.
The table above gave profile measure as -0.3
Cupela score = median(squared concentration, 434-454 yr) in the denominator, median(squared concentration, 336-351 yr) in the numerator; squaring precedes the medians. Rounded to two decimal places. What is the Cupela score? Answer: 1.05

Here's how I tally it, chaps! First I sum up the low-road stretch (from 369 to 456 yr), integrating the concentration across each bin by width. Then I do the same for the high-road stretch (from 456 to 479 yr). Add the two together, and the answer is 275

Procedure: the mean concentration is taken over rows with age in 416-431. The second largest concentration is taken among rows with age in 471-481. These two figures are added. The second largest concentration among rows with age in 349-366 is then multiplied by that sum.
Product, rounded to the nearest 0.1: 12.5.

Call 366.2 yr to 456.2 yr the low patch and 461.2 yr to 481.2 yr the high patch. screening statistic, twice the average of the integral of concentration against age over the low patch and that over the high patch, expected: 274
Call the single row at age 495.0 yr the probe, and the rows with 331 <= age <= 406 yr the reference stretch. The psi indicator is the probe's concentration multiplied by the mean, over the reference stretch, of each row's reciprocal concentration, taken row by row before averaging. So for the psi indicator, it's 0.97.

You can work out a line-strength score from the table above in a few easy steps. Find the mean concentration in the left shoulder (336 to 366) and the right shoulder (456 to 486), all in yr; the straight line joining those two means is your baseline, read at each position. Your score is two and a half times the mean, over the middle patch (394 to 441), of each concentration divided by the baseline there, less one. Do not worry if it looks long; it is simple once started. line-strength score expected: 0.34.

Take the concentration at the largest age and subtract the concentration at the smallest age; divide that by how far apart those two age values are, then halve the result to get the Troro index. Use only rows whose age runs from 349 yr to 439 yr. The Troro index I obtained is -0.002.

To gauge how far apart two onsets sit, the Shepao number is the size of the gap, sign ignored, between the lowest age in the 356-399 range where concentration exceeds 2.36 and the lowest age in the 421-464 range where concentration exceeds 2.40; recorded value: 65 yr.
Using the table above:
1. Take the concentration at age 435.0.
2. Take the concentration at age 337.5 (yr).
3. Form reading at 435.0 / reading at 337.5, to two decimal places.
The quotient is 1.11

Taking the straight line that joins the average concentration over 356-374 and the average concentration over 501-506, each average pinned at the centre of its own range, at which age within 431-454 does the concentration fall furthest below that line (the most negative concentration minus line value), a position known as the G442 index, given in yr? 440.0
